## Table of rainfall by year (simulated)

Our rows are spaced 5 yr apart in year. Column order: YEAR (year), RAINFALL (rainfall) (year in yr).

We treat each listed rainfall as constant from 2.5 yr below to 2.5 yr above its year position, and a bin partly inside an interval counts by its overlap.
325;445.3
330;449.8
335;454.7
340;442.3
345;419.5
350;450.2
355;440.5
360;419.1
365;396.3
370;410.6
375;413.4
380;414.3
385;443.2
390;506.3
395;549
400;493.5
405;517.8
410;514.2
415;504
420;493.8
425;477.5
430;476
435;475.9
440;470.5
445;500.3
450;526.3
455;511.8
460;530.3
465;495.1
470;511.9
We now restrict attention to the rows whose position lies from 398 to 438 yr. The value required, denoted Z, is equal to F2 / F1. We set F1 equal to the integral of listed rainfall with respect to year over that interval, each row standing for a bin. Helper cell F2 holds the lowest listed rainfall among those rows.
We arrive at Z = 0.0241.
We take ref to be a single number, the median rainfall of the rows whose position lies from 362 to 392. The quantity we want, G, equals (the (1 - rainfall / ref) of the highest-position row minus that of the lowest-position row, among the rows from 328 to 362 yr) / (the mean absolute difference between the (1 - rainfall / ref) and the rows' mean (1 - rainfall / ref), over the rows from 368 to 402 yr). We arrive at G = 1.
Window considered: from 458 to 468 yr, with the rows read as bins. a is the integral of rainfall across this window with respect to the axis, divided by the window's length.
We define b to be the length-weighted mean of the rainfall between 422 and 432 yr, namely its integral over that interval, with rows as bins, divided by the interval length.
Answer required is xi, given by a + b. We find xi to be 989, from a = 512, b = 478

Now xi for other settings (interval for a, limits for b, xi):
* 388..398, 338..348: 958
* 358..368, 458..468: 919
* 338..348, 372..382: 845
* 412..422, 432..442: 973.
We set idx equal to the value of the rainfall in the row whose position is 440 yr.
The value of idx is 470.5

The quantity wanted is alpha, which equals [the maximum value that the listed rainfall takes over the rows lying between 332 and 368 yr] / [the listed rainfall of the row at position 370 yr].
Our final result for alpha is 1.11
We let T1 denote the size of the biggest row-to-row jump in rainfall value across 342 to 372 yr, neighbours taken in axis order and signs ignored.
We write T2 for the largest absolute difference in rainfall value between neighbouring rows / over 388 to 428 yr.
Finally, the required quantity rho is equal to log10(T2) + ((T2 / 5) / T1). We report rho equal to 2.11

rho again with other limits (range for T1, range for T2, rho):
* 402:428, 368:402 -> 2.57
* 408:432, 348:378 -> 1.64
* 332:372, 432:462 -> 1.67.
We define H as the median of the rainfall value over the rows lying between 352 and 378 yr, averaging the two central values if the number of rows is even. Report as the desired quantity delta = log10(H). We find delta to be 2.62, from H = 413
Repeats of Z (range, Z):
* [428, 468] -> 0.0236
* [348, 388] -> 0.0234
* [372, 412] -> 0.0215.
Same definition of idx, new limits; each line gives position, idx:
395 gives 549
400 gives 493.5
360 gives 419.1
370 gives 410.6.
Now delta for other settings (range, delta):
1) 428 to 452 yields 2.68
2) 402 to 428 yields 2.70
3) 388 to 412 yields 2.71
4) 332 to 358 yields 2.65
